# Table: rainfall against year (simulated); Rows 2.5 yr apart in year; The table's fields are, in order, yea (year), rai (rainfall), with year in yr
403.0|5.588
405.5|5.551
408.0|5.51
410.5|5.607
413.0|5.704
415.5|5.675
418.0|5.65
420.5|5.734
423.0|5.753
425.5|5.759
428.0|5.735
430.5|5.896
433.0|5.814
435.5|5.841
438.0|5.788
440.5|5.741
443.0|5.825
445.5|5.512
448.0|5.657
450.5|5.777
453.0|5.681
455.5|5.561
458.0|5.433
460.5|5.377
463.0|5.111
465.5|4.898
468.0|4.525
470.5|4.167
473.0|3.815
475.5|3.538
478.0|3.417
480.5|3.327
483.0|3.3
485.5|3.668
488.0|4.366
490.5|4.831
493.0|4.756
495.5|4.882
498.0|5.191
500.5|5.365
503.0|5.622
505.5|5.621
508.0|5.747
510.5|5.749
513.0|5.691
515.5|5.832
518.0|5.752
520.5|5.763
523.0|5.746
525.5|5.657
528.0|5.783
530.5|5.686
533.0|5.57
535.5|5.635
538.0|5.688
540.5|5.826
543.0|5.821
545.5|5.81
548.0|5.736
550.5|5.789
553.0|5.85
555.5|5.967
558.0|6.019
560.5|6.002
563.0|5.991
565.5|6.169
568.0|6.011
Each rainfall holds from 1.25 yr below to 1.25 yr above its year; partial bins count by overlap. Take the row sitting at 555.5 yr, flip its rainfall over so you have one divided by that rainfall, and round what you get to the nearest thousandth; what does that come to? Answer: 0.168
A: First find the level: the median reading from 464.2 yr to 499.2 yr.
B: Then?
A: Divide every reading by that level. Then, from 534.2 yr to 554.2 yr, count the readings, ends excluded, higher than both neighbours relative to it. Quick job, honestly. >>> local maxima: 1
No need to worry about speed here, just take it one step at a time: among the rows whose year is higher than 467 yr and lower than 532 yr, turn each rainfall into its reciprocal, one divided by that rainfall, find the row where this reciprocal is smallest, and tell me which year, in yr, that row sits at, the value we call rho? 515.5 yr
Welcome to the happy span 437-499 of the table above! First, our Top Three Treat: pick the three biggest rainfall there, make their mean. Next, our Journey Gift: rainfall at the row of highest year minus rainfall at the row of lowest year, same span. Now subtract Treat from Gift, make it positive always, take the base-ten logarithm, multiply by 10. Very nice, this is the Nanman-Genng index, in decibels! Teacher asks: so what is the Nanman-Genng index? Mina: 8.1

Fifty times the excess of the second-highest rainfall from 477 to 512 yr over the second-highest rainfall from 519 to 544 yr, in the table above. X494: -4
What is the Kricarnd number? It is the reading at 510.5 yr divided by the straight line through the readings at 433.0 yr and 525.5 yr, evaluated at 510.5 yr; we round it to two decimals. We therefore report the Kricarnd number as 1.01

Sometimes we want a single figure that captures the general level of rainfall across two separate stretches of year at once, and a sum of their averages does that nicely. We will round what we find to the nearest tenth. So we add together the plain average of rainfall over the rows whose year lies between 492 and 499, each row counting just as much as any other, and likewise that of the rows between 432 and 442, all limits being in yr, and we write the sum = 10.7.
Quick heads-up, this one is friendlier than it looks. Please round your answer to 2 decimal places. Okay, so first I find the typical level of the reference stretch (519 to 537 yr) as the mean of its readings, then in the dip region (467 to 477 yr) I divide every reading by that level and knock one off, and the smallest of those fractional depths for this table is -0.38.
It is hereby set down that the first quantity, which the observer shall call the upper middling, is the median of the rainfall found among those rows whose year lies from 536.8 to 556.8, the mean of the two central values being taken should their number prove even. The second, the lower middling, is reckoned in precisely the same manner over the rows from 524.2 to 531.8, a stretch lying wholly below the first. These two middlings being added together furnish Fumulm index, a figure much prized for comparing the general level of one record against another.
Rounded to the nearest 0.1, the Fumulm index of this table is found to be 11.5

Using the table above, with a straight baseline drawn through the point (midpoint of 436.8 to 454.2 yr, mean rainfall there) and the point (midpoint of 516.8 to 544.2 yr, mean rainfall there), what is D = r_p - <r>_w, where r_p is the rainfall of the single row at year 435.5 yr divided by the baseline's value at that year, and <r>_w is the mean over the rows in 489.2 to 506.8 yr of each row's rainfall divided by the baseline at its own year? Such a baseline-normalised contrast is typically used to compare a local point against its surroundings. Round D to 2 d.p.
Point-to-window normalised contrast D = 0.12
